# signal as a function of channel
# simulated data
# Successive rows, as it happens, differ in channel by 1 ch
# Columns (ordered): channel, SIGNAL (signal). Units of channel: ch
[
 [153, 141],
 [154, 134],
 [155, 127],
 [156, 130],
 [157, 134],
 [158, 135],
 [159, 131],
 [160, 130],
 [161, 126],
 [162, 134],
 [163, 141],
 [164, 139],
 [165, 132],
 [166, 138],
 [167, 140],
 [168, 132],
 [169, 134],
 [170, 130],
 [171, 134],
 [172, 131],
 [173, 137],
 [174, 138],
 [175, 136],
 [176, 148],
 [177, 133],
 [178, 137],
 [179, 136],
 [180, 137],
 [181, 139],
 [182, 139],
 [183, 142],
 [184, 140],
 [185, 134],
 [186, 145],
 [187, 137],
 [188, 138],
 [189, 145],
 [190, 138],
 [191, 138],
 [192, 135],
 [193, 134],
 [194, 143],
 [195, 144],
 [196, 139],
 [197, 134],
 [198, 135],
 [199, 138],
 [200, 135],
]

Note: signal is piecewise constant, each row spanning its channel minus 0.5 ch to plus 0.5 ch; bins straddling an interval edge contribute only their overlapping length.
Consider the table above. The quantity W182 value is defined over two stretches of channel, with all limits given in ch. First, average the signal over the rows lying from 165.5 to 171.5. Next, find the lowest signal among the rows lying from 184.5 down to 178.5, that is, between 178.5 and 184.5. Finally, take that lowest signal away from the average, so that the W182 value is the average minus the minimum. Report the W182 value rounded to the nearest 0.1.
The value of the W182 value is -1.3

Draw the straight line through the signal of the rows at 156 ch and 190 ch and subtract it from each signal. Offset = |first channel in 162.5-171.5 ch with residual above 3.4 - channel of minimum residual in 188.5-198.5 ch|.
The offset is 34 ch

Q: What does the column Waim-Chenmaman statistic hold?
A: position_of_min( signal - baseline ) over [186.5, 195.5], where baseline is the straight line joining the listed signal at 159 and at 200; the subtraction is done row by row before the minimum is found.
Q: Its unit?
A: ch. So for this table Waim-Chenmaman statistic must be 193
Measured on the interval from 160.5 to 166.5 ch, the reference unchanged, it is 161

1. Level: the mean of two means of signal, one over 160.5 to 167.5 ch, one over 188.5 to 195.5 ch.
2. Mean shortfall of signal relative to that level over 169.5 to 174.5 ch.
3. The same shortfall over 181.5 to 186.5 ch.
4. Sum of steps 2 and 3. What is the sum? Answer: 1.3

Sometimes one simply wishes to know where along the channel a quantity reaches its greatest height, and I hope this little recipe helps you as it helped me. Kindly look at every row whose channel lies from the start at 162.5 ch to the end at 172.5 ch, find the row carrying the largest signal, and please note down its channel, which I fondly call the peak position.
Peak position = 163 ch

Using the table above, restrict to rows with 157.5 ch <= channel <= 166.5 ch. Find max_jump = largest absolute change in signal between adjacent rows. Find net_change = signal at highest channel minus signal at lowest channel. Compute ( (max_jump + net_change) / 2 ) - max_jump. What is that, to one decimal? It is -2.5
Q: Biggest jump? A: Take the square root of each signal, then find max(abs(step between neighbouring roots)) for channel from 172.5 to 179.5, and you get 0.63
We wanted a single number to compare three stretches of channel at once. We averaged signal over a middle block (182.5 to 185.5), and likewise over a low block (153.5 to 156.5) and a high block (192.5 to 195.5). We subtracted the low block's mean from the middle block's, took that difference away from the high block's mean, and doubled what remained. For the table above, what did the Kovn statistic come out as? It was 264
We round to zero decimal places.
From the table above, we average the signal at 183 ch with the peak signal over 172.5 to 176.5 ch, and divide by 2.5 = 58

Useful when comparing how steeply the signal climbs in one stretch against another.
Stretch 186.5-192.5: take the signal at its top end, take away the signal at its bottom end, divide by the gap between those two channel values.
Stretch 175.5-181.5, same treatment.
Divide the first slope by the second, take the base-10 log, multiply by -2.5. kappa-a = 1.6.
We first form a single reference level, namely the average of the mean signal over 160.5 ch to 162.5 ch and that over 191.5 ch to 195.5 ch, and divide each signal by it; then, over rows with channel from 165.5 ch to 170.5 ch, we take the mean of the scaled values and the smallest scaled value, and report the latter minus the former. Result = -0.036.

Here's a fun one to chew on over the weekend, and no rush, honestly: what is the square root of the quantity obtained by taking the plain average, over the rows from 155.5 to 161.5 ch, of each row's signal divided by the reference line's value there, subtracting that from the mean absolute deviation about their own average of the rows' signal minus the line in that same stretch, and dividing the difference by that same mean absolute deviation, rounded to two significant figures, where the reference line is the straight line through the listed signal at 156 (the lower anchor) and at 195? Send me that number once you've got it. 0.78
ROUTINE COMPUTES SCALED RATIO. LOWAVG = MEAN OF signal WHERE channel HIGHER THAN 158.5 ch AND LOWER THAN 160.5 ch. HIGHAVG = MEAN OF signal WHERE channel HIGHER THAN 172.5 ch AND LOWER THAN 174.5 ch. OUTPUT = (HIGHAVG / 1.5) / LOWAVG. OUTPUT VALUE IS 0.70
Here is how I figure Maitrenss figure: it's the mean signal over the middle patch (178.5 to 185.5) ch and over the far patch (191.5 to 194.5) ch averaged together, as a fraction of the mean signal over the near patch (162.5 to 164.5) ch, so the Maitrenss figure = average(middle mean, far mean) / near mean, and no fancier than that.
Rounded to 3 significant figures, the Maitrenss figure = 0.984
